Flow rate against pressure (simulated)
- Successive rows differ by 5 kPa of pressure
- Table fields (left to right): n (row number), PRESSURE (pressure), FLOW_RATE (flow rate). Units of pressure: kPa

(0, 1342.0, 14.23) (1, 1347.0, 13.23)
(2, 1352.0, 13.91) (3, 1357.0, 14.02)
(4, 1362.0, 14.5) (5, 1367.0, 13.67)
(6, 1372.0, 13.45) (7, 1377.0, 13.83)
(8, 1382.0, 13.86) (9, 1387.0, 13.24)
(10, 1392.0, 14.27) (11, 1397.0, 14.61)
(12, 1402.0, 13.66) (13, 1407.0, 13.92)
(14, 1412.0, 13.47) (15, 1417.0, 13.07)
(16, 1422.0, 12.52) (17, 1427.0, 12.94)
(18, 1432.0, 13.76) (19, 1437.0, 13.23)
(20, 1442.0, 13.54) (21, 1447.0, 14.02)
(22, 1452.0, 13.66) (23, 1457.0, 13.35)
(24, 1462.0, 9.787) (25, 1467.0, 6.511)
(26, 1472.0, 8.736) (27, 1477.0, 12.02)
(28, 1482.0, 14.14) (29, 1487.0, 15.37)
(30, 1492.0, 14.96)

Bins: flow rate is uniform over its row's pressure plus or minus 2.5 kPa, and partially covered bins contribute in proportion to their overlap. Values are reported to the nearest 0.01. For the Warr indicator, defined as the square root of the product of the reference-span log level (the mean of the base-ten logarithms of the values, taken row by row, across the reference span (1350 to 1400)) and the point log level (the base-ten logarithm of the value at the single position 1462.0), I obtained 1.06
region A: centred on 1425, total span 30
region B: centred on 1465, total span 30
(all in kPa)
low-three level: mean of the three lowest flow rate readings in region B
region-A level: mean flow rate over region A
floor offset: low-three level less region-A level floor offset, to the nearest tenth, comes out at -4.8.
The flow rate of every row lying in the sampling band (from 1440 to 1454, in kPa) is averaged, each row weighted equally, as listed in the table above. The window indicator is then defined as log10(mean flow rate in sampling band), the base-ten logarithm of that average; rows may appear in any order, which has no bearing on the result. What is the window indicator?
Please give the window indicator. 1.14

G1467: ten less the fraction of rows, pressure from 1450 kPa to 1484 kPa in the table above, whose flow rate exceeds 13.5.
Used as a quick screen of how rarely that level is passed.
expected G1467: 9.71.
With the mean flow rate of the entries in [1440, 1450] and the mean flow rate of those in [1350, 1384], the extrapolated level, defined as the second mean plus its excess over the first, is 14.0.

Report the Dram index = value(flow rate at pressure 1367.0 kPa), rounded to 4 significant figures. 13.67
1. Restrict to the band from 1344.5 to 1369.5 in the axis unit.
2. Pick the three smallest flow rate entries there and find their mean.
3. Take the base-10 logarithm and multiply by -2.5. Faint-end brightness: -2.83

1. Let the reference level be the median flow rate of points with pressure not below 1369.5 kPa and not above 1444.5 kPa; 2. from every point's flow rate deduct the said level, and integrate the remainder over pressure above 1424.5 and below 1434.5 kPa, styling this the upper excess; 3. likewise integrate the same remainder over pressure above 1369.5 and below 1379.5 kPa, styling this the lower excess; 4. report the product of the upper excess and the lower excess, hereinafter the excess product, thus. -2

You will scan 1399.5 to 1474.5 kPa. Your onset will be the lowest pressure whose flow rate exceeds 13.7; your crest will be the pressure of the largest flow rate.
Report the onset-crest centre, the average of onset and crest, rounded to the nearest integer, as 1427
